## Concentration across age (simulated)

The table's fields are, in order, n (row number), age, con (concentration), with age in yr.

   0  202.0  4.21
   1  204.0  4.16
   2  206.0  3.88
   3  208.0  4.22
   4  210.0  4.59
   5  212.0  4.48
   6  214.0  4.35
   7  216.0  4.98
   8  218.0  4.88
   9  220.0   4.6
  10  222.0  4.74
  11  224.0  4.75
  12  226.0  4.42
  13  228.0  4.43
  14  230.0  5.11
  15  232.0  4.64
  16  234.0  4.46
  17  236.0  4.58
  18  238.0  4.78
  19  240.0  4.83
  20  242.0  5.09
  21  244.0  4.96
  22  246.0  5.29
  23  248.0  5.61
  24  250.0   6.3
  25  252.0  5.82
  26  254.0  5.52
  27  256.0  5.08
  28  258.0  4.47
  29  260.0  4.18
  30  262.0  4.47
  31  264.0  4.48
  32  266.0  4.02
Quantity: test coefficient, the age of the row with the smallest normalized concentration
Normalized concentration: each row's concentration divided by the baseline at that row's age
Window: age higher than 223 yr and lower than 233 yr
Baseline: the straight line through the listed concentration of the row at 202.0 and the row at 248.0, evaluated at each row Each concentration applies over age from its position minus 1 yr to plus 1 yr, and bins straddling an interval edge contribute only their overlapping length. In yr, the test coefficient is 228.0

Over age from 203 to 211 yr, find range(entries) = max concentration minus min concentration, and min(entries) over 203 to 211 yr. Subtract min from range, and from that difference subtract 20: -23.17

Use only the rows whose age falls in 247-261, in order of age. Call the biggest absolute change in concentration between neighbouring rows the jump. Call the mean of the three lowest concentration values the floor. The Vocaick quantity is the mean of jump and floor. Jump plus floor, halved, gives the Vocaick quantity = 2.63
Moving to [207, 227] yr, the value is 2.48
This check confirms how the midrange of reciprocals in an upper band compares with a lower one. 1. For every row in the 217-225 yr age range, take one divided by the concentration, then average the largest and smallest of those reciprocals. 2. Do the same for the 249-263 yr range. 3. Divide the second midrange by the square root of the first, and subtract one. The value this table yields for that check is -0.567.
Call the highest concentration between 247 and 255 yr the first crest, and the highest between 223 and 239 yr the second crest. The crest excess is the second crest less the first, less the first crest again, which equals -7.5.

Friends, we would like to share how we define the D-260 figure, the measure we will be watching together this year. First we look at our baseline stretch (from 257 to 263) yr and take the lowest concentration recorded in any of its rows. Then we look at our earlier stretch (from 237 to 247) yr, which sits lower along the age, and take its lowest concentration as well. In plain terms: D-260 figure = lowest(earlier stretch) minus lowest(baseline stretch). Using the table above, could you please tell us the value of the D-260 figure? 0.60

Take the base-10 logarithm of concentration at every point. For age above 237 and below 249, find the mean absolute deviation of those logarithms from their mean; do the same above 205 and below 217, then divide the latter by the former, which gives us 1.31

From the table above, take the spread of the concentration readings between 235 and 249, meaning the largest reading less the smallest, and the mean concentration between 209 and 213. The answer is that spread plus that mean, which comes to 5.6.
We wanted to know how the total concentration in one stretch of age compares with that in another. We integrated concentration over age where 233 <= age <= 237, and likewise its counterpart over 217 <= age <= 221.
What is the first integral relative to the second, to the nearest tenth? 1.0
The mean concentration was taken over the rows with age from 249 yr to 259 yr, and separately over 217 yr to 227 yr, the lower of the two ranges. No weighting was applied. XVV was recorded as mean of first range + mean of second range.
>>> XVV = 10.1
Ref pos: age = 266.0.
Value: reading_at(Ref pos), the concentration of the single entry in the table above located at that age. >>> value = 4.02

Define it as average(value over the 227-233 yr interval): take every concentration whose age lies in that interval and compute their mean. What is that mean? 4.7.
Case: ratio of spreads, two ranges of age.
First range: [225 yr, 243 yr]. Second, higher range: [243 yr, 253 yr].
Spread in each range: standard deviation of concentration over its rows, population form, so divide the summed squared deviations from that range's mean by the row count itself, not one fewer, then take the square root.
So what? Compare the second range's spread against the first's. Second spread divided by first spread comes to 1.8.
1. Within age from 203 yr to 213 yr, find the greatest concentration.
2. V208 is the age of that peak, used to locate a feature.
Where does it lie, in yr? 210.0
